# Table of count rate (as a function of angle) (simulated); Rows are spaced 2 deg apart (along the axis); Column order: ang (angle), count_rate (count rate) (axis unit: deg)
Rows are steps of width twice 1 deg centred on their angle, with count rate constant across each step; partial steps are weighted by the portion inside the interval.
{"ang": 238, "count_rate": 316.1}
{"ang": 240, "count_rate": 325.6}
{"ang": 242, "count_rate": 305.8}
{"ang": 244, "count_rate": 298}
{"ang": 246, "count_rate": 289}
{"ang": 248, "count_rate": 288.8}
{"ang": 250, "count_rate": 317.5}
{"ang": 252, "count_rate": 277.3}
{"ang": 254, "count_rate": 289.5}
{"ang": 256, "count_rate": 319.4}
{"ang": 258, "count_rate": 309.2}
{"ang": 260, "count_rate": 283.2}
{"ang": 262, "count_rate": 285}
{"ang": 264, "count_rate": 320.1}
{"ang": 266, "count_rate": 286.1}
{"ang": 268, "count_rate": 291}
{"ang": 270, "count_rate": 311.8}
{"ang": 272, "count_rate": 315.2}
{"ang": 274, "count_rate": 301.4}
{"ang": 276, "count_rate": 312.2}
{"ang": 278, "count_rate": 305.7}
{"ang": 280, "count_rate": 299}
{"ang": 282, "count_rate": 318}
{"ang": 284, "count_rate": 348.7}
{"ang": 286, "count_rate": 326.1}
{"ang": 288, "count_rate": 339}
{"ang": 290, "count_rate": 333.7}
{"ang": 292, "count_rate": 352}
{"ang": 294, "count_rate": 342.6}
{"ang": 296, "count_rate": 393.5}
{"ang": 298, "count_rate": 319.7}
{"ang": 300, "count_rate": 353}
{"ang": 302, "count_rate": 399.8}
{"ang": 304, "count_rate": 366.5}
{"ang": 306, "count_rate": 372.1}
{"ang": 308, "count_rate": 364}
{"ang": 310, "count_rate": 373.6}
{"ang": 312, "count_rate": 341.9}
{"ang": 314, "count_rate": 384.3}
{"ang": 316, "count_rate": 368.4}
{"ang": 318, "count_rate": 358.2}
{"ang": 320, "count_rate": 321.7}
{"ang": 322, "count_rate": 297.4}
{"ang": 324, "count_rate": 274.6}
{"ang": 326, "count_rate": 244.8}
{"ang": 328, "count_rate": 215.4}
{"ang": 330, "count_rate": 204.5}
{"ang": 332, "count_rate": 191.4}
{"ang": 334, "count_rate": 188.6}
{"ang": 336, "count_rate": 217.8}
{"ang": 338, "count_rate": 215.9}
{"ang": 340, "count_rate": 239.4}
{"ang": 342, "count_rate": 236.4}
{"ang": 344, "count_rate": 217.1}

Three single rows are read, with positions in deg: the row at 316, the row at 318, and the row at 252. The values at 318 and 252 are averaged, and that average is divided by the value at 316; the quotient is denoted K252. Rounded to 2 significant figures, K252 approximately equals 0.86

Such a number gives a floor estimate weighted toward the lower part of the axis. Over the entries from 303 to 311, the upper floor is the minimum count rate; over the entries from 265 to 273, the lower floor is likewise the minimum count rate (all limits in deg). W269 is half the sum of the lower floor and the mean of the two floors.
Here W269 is 306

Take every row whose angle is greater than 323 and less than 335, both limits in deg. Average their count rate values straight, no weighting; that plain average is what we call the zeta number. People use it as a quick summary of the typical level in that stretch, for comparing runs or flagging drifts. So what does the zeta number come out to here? 220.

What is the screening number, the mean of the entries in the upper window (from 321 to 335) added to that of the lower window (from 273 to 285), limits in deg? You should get 545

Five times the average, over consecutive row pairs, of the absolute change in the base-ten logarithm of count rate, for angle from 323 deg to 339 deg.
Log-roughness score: 0.164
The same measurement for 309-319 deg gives 0.150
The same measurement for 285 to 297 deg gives 0.119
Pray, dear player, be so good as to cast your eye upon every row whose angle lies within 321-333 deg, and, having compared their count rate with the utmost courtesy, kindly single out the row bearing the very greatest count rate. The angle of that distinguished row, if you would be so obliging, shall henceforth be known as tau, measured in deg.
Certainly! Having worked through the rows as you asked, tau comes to 322 deg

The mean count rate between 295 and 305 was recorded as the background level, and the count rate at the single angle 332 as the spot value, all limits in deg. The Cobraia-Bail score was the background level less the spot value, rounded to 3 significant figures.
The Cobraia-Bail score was 175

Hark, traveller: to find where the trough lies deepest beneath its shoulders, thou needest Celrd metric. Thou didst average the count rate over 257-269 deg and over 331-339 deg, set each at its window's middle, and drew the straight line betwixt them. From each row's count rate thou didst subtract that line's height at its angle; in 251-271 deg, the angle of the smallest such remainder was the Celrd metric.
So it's 252 deg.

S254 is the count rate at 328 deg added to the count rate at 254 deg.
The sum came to 505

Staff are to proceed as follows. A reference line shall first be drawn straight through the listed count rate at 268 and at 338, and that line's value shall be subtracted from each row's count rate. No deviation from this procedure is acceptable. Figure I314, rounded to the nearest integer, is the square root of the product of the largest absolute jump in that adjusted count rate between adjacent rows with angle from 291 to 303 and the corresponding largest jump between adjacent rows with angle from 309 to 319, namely 56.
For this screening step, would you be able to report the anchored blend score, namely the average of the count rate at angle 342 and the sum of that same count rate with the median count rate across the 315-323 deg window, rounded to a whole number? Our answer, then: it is 406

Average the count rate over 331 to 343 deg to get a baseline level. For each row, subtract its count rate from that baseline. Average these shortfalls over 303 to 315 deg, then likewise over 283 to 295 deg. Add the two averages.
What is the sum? -278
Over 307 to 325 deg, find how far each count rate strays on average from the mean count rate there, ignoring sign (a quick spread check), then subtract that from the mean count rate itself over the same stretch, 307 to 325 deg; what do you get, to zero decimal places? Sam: 313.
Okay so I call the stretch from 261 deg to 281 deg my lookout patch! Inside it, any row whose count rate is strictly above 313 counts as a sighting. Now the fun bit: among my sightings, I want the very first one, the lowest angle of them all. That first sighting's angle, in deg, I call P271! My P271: 264 deg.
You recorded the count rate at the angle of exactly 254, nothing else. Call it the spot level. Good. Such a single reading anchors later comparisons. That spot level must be 289.5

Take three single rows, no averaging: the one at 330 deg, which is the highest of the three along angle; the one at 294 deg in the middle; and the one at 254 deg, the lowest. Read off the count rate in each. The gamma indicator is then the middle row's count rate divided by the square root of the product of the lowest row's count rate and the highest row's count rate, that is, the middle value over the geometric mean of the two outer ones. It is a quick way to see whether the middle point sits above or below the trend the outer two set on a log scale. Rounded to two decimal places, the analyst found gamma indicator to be 1.41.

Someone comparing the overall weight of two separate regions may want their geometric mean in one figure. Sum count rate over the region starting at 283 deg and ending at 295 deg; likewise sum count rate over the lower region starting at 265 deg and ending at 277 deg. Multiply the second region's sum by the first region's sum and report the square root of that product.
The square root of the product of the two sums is 1927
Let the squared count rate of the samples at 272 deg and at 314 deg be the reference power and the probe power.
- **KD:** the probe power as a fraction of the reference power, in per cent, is 149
